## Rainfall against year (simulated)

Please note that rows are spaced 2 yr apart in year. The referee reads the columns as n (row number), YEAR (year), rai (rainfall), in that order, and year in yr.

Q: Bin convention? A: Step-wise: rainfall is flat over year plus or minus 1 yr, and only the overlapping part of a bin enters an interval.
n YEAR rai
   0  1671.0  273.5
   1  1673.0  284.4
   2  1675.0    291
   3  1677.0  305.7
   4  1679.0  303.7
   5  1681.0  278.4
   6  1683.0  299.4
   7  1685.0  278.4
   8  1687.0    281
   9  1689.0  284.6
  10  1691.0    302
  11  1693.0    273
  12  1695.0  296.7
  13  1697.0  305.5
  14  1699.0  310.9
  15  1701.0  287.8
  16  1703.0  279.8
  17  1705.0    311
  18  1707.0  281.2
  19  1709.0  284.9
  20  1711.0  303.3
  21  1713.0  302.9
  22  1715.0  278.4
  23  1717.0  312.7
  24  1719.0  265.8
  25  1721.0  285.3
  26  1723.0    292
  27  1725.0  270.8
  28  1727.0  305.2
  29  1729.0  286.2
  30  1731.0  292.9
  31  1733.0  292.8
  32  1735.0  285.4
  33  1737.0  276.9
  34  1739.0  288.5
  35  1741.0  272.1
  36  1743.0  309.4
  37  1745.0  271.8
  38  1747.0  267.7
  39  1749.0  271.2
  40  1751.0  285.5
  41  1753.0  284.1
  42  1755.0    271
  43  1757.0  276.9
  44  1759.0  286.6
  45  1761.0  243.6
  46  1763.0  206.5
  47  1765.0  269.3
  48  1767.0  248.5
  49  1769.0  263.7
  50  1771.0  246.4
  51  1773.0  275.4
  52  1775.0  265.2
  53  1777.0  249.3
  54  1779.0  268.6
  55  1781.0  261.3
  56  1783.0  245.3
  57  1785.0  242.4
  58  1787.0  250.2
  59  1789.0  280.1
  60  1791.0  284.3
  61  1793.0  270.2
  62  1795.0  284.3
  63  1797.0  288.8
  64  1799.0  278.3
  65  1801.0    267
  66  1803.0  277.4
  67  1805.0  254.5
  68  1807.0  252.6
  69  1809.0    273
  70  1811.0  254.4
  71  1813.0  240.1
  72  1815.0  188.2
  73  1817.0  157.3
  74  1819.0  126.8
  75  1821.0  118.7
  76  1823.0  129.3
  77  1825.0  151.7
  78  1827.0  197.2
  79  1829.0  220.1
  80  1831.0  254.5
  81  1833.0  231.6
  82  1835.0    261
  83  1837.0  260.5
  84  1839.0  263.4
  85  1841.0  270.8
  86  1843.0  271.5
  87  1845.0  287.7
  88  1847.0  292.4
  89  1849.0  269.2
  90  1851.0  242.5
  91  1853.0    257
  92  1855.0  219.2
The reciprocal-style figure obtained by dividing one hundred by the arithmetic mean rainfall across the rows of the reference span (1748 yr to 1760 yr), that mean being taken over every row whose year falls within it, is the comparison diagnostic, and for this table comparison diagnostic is 0.358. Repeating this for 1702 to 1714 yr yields 0.340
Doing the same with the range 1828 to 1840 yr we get 0.402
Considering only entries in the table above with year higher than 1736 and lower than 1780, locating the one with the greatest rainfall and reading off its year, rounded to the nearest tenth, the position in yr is 1743.0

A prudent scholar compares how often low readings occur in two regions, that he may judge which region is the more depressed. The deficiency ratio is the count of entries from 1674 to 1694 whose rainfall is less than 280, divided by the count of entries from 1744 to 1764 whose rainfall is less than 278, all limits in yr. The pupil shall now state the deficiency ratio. 0.43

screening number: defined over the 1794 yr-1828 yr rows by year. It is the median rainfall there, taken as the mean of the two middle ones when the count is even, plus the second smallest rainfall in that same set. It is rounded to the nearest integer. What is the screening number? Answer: 379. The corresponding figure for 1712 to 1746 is 557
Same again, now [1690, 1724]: 565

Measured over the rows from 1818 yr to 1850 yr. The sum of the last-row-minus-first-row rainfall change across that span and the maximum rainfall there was 435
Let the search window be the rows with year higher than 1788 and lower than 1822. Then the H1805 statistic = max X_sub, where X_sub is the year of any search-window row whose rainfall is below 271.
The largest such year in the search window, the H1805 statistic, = 1821.0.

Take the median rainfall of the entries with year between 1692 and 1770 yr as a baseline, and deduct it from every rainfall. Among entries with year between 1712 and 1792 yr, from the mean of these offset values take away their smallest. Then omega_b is 67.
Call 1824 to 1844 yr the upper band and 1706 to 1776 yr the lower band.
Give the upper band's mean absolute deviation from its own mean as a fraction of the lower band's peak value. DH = 0.097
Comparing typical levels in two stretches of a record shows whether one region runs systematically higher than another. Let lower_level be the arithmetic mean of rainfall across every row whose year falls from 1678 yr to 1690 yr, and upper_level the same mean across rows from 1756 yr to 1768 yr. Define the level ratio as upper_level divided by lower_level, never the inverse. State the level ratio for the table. 0.89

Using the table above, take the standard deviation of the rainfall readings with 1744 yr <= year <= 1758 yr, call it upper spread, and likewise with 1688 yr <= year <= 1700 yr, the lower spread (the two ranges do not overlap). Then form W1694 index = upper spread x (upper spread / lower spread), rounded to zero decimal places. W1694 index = 3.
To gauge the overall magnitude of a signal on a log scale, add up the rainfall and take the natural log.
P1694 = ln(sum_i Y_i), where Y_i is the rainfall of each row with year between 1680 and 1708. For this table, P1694 8.3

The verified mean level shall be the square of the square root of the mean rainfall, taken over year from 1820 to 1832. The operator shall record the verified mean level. 179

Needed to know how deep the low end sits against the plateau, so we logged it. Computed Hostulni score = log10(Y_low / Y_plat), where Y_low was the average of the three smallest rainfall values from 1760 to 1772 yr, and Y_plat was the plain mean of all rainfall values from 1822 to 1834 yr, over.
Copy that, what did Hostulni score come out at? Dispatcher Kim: 0.070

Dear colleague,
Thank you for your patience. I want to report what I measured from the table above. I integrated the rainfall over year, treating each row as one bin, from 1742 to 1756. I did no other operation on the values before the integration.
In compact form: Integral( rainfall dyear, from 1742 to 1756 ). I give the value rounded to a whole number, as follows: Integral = 3921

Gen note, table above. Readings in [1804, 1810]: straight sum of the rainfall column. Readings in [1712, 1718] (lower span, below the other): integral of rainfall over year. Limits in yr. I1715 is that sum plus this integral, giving 2568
